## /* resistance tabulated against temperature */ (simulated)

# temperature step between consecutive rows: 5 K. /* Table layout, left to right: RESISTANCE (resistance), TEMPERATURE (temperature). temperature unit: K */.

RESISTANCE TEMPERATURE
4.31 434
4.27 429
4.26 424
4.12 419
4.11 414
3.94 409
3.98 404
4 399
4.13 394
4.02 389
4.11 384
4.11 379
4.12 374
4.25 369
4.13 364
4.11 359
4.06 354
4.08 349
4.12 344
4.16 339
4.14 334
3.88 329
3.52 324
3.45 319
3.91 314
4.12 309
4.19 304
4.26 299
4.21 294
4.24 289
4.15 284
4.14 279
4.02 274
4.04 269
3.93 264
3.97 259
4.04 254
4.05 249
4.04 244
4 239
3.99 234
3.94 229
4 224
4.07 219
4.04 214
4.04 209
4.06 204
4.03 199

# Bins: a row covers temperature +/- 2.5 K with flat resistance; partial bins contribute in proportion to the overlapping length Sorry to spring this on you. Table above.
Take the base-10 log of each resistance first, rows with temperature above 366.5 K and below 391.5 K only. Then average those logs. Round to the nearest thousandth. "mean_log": 0.615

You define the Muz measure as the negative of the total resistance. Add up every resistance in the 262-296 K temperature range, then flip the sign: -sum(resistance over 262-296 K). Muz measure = -28.7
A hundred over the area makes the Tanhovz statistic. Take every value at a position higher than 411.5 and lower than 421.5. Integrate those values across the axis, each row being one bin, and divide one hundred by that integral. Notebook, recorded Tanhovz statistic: 2.43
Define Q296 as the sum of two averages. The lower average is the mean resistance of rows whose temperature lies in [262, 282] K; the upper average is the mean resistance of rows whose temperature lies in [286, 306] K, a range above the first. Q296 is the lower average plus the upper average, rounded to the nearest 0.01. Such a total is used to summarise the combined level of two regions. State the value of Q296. 8.26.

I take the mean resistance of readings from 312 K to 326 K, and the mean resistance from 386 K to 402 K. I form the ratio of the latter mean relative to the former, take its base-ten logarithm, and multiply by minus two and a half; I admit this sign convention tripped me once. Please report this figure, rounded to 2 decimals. -0.12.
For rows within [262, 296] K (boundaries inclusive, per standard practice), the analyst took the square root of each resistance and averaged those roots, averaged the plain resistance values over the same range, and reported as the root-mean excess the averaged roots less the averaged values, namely -2.079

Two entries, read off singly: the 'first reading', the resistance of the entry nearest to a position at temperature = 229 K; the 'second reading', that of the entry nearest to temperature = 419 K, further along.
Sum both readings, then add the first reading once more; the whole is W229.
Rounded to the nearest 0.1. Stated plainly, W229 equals 12.0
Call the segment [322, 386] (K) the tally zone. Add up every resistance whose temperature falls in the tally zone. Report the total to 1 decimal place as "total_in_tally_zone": 52.8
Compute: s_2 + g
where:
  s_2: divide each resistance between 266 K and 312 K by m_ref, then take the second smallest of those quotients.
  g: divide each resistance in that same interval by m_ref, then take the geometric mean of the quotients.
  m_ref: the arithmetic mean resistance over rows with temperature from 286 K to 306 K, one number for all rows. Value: 1.94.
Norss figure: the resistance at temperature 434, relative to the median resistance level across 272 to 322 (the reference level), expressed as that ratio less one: 0.040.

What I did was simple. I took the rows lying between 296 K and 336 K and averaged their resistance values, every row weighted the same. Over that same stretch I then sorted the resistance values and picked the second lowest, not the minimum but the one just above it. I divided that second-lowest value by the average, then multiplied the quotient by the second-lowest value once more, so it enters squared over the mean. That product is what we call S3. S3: 3.1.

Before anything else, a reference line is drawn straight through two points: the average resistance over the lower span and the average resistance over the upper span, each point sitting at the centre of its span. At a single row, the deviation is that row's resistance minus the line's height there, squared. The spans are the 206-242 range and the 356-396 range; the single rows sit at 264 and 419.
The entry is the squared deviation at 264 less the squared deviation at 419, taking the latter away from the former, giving 0.011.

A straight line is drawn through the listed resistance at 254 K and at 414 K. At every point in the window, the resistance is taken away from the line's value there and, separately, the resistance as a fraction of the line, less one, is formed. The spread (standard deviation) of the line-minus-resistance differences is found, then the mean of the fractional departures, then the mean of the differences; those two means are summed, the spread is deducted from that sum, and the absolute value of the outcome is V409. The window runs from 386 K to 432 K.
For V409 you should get 0.10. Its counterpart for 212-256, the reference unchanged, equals 0.03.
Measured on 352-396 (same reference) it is 0.08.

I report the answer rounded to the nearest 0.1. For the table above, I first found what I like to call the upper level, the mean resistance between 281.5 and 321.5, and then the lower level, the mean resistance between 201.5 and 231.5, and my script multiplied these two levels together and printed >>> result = 16.4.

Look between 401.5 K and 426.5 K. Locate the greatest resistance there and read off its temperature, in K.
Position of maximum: 424 K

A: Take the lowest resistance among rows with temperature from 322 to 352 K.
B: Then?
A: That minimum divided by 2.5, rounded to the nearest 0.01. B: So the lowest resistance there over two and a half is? 1.41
